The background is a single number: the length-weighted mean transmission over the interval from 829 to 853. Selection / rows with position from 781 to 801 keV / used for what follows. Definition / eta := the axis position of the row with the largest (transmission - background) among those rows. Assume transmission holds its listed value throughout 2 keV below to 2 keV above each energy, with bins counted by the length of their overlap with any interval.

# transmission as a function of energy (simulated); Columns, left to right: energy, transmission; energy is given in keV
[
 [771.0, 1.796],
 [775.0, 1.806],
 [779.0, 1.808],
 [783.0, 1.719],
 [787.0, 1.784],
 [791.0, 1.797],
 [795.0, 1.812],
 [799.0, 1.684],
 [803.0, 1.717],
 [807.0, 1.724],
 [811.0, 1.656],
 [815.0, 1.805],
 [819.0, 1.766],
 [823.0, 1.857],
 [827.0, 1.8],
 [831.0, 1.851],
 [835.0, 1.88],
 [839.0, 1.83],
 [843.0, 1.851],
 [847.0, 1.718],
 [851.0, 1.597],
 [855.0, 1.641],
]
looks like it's 795.0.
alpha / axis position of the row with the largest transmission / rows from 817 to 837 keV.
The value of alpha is 835.0 keV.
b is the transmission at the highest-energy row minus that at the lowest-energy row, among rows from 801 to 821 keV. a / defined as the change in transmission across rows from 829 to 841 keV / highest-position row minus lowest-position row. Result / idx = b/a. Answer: -2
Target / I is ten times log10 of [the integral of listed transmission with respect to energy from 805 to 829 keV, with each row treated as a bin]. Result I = 16.3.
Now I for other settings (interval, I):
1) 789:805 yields 14.5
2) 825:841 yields 14.7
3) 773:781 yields 11.6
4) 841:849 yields 11.5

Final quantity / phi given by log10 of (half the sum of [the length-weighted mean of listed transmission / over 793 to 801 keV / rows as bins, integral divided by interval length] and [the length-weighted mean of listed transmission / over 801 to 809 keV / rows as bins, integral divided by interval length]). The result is 0.239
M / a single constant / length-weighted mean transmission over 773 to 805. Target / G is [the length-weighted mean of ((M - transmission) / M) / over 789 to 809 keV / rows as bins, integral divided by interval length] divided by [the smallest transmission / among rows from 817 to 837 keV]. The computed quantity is 0.006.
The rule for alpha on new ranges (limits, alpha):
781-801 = 795.0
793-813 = 795.0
